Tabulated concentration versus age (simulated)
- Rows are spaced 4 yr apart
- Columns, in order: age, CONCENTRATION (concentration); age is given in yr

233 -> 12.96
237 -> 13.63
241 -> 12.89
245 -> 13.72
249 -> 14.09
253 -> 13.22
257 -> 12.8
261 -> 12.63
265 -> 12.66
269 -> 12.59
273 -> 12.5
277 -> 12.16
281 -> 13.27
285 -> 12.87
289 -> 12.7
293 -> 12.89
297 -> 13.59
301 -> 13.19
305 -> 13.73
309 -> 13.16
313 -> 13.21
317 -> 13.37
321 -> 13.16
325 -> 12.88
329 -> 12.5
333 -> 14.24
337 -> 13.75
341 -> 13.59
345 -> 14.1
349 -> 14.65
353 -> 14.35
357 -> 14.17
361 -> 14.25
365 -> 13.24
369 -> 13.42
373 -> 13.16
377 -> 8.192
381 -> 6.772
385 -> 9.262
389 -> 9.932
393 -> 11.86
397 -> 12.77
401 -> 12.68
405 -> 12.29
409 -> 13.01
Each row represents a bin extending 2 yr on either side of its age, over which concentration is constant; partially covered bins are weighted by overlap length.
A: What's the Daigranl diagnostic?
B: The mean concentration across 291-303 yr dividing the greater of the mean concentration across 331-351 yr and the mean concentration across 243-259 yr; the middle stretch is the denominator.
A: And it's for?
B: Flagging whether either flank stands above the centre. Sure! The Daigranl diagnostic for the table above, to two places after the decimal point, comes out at 1.06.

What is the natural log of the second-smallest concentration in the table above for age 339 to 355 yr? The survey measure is 2.65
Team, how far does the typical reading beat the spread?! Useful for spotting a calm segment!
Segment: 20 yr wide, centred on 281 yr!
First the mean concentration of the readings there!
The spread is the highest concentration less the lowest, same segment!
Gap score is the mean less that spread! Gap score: 11.6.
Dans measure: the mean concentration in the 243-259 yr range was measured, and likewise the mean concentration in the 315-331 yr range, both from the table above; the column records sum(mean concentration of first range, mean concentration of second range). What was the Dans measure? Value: 26.4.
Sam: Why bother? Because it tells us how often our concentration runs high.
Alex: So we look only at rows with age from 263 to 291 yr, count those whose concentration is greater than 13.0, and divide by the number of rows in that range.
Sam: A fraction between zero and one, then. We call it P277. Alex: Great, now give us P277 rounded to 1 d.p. 0.1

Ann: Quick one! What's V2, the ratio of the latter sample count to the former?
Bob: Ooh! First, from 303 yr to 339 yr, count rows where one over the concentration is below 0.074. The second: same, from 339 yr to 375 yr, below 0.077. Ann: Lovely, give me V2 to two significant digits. 3.0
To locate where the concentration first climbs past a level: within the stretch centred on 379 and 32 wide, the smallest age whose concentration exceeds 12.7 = 365 yr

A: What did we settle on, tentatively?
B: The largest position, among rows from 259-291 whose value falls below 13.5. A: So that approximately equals 289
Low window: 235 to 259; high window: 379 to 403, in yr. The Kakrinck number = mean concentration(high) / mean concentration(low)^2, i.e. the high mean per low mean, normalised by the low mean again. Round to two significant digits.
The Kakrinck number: 0.059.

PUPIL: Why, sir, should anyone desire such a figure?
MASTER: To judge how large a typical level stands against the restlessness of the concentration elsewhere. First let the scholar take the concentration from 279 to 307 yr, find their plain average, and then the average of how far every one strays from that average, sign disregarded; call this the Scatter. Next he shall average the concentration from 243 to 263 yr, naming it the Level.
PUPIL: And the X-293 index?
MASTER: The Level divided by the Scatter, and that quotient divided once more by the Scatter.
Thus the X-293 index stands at 142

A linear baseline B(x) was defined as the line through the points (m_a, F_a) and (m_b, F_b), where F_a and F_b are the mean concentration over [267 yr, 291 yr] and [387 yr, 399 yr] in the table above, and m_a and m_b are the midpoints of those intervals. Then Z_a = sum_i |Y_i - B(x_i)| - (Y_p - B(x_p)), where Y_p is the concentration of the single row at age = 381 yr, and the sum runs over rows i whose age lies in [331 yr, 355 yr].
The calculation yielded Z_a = 17.4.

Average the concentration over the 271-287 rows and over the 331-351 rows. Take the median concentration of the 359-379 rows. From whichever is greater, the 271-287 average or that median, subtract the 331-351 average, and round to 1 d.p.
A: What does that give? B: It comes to -0.8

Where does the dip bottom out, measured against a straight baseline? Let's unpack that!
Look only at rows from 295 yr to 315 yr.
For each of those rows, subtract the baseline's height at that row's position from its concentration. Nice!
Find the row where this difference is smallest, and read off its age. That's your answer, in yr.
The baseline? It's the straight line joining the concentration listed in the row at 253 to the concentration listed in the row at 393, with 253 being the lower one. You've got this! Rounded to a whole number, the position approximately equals 301 yr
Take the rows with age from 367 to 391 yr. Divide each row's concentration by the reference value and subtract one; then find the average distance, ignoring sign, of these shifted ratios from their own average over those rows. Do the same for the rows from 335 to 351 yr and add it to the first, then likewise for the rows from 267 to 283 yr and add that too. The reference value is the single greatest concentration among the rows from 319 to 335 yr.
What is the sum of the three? 0.20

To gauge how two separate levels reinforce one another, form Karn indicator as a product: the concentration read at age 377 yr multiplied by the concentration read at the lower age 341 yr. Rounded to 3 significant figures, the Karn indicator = 111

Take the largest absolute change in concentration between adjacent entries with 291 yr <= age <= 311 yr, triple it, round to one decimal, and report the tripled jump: 2.1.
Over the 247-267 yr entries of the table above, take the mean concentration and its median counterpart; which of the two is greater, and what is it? 13.1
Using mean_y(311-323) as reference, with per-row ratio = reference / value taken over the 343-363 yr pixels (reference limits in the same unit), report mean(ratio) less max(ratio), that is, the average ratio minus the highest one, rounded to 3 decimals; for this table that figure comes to -0.013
